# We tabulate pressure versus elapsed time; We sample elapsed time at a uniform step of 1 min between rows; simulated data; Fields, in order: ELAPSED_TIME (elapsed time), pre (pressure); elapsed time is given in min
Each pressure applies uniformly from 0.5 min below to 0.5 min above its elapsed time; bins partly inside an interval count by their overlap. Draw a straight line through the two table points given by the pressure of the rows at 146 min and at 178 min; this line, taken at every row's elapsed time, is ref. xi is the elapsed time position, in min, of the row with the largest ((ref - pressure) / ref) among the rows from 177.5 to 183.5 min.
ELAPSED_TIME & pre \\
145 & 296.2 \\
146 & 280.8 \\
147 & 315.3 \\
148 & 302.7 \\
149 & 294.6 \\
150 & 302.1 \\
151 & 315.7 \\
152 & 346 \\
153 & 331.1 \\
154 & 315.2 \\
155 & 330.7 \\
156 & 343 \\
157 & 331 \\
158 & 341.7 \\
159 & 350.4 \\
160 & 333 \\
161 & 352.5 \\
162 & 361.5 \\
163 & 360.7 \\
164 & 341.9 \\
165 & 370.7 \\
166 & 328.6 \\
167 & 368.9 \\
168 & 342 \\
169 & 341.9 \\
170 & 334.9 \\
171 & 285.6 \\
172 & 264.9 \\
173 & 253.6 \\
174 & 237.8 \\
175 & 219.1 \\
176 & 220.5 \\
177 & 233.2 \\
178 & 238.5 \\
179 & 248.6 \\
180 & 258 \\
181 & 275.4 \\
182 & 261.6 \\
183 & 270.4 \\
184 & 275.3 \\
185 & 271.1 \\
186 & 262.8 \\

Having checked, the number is 178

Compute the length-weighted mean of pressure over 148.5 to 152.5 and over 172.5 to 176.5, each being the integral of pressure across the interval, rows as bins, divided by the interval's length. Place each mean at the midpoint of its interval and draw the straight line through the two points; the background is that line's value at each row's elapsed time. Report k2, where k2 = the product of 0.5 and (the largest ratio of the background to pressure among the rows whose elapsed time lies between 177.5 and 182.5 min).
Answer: 0.46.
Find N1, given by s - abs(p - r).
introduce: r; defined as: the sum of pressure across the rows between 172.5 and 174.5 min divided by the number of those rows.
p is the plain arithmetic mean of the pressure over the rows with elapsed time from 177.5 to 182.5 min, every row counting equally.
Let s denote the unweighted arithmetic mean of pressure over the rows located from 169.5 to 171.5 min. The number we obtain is 300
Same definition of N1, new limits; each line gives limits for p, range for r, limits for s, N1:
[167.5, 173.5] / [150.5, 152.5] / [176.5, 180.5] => 218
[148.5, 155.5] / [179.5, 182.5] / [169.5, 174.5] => 221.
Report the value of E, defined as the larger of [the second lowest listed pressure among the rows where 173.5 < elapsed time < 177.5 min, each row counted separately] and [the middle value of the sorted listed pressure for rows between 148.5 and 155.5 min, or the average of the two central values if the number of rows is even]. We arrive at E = 316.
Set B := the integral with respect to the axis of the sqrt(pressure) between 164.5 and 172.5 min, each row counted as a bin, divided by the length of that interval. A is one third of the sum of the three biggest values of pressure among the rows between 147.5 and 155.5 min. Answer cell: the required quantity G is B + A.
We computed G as 354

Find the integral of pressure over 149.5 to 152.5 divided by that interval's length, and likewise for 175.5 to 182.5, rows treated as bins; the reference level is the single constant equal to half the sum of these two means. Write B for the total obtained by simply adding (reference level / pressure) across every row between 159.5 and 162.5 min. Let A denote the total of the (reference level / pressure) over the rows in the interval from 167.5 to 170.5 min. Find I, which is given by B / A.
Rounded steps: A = 2.51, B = 2.45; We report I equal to 1.0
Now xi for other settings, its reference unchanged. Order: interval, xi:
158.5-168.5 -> 160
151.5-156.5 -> 154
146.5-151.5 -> 149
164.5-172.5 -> 172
